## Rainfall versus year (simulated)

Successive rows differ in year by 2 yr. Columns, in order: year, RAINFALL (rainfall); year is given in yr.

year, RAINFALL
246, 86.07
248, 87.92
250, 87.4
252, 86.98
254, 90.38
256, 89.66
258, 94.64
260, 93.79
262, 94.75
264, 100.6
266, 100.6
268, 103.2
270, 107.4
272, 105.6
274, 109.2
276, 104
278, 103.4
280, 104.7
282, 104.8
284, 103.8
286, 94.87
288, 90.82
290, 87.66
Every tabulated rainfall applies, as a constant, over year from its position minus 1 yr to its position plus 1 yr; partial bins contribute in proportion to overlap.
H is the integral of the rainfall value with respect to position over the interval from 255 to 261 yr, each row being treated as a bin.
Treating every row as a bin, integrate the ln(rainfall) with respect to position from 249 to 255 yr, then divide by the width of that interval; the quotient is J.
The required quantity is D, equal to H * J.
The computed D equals 2492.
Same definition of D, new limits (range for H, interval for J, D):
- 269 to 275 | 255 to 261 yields 2919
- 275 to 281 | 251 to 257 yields 2802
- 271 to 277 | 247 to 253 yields 2851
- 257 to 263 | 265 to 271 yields 2629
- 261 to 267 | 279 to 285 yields 2751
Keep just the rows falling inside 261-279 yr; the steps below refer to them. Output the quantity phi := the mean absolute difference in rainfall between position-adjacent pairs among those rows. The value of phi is 3.0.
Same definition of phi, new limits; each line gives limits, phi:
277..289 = 3.1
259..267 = 2.3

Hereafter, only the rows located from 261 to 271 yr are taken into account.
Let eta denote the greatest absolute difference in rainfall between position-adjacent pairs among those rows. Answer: 5.85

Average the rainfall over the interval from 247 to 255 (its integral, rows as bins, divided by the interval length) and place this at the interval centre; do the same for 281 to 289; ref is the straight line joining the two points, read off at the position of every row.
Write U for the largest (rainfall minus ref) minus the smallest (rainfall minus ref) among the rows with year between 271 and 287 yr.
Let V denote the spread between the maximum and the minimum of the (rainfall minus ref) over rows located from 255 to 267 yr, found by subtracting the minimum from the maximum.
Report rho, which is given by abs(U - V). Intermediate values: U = 18.0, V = 8.5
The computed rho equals 10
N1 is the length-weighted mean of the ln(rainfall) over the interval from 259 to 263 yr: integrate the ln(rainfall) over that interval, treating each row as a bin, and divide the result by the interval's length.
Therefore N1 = 4.55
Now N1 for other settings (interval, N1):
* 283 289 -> 4.57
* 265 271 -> 4.64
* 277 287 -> 4.63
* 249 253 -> 4.47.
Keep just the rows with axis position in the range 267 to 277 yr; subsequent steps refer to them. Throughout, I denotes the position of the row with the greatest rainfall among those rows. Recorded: 274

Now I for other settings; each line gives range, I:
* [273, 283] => 274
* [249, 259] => 258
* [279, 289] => 282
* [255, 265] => 264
